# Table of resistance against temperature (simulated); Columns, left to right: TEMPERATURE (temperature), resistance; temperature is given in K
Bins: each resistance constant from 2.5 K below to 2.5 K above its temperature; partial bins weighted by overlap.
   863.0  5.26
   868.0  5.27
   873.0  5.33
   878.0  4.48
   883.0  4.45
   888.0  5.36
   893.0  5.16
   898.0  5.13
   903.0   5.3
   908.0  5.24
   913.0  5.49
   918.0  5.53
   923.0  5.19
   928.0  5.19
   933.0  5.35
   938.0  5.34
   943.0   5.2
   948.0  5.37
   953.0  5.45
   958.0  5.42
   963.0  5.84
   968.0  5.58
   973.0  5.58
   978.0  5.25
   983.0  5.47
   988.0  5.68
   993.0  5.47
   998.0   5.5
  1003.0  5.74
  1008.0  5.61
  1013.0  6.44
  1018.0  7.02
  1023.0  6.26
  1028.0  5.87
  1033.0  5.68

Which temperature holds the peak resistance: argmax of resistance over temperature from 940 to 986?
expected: 963.0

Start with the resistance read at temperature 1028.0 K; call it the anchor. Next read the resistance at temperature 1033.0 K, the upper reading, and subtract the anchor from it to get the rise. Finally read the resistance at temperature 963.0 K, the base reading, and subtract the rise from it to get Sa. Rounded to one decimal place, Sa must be 6.0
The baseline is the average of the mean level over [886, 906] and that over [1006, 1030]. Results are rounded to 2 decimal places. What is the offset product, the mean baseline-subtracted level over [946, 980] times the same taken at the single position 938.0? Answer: 0.10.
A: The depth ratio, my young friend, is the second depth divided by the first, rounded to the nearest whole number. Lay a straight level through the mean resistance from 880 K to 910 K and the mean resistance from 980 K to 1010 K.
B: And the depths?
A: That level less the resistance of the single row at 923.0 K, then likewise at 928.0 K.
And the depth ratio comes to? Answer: 2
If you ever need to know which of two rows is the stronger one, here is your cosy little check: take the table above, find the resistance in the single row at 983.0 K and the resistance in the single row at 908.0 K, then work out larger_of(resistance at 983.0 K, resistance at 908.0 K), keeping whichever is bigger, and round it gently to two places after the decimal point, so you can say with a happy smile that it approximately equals 5.47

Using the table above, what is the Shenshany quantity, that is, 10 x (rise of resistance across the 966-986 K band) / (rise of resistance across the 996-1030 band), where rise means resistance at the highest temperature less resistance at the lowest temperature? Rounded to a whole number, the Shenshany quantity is -3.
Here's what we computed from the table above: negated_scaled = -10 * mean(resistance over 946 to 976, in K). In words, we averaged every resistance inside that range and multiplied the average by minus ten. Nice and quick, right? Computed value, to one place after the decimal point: -55.4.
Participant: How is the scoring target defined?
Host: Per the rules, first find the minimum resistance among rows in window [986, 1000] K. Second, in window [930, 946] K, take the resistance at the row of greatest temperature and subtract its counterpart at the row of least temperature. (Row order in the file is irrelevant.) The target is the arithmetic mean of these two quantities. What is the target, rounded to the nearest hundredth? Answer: 2.66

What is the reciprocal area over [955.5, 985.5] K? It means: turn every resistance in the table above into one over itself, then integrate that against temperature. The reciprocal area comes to 5.44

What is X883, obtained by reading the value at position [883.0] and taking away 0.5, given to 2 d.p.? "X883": 3.95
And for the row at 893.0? 4.66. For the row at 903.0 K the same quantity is 4.80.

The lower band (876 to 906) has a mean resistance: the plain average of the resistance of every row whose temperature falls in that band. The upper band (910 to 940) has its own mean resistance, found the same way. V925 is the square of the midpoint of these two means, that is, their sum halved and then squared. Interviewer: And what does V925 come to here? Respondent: 26.7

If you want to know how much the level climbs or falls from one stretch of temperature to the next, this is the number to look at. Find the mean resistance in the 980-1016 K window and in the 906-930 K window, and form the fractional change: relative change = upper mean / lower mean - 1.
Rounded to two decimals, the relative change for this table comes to 0.07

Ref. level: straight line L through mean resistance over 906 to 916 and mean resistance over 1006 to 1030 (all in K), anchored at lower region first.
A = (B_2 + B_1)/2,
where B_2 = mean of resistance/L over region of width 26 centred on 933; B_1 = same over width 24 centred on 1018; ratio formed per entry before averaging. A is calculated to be 0.97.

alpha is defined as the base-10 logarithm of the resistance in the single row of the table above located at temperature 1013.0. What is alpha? 0.809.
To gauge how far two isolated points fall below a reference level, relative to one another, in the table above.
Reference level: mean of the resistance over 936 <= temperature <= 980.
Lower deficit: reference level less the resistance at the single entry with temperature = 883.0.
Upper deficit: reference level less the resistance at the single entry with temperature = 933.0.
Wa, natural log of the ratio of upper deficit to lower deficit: -2.3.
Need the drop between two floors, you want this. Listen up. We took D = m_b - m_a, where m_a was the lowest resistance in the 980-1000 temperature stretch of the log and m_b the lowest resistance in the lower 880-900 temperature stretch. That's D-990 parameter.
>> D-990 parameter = -1.0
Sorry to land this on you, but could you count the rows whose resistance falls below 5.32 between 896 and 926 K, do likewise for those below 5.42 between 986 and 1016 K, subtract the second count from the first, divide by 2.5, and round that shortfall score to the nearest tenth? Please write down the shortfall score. 1.6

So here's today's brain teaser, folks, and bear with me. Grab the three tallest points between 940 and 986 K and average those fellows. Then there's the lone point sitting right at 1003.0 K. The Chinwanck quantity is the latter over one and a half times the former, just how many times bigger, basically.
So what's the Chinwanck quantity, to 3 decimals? 0.675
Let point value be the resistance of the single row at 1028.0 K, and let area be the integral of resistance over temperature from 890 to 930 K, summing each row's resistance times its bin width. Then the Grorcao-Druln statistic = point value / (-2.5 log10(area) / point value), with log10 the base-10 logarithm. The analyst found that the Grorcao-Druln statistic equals -5.9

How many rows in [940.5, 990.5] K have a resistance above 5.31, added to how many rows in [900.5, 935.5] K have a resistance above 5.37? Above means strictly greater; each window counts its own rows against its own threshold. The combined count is 10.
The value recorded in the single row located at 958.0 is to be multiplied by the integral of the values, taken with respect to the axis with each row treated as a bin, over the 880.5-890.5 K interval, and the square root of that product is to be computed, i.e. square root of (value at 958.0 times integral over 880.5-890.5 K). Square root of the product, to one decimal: 16.3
